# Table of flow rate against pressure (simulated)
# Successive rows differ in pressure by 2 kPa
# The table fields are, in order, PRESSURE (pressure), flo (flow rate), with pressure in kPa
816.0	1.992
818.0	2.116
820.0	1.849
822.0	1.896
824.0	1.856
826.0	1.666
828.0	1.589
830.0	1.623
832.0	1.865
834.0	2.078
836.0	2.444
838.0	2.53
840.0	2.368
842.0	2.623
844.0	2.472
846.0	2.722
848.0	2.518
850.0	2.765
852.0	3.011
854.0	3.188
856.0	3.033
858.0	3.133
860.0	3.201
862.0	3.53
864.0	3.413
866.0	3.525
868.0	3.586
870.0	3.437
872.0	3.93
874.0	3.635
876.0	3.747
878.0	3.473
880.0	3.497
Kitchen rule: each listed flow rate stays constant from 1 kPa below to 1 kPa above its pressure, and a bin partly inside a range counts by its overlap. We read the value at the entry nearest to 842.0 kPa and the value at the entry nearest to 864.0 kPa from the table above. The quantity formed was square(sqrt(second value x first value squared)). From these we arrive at 23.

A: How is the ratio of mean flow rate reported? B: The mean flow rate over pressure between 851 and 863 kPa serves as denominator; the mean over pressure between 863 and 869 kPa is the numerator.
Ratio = 1.10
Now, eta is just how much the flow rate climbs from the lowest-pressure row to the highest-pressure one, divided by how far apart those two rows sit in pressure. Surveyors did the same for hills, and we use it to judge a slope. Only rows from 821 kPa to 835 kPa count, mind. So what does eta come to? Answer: 0.015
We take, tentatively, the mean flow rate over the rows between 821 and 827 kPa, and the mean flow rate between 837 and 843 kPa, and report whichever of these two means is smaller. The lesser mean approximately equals 1.81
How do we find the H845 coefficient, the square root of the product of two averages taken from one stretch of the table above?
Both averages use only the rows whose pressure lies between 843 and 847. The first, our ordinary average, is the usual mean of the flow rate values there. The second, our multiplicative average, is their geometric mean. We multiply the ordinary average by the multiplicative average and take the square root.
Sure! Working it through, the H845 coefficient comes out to 2.6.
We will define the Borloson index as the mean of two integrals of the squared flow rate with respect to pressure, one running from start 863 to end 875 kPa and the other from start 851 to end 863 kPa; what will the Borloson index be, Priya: 138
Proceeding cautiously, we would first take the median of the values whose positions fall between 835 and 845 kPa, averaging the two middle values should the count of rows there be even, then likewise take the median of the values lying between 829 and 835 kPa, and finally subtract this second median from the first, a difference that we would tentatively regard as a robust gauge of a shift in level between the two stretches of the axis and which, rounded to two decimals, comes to 0.61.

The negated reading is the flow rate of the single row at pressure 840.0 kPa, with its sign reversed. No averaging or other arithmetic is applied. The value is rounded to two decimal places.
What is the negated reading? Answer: -2.37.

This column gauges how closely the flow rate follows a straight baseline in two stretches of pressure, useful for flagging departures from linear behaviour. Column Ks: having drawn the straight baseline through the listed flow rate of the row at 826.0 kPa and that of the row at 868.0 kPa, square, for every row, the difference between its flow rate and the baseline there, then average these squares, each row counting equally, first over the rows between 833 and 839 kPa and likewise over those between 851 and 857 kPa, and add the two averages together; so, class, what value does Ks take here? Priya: 0.10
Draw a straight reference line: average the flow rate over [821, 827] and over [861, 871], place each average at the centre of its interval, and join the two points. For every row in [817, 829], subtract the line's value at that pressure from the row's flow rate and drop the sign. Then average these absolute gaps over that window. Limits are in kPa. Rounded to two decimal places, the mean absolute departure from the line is 0.26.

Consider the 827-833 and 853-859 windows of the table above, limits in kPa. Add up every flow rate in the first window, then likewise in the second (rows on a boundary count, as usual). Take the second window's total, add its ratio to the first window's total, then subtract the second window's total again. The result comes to 1.8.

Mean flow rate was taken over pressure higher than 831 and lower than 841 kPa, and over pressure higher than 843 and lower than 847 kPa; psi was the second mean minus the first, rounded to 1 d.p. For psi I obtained 0.3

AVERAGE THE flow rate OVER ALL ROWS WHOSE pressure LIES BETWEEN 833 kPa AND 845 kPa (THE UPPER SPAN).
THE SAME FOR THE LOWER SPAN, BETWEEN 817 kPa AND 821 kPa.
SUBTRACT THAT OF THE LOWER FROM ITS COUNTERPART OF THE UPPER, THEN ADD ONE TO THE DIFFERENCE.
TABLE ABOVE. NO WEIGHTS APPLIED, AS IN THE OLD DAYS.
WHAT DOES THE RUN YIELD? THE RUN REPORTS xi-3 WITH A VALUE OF 1.44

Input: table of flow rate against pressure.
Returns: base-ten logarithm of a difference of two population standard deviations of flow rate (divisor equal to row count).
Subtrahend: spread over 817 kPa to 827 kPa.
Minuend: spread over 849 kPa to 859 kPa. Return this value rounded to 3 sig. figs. -2.70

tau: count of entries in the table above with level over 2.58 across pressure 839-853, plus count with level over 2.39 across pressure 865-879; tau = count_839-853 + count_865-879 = 11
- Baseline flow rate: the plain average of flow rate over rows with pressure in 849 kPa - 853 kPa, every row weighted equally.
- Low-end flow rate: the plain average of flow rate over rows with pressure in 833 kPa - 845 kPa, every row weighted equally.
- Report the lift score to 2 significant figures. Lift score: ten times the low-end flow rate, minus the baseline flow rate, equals 21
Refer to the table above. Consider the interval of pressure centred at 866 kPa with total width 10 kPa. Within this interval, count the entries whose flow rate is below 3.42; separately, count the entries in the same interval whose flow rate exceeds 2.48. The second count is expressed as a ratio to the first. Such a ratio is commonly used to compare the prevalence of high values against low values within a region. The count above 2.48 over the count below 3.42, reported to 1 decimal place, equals 5.0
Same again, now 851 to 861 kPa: 1.0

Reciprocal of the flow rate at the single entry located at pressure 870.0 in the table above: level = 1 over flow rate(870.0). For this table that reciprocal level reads 0.29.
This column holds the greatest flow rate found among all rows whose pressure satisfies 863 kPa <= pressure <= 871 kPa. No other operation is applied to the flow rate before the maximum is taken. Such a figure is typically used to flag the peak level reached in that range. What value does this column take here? 3.586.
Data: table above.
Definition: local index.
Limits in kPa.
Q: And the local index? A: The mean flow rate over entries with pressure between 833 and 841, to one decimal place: 2.4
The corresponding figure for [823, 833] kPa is 1.7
